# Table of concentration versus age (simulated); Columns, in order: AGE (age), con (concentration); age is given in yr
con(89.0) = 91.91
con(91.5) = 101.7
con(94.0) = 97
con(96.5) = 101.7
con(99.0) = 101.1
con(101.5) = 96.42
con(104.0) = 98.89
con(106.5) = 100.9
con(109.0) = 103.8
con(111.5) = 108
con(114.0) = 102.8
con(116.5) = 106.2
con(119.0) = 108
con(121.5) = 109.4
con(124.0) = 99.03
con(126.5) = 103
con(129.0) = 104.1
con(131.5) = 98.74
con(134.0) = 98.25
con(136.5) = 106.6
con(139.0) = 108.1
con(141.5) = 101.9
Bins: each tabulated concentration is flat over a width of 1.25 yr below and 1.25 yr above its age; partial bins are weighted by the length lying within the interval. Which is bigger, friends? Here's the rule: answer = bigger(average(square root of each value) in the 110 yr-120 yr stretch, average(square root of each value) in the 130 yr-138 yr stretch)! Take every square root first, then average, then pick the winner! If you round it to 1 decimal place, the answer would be 10.3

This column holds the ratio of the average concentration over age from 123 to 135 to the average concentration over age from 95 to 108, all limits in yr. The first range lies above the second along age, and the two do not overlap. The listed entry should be 1.01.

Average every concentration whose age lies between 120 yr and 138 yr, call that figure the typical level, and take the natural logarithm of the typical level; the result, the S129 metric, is 4.63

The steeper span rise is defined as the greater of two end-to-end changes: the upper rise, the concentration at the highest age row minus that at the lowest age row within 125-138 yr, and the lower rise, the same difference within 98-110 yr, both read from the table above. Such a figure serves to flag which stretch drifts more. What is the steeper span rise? 3.6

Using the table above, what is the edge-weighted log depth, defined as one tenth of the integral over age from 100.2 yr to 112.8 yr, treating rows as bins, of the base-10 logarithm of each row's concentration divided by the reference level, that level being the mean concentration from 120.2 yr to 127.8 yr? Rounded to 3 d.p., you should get -0.012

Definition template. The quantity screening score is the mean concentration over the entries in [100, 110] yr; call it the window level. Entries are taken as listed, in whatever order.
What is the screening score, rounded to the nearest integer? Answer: 100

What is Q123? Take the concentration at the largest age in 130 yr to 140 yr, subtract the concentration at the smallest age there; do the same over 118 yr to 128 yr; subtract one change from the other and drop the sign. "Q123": 14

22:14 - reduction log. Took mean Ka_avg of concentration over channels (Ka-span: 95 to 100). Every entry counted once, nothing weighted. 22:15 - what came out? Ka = 101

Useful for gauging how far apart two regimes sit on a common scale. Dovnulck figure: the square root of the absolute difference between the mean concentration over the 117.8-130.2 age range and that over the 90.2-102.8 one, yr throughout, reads 2.3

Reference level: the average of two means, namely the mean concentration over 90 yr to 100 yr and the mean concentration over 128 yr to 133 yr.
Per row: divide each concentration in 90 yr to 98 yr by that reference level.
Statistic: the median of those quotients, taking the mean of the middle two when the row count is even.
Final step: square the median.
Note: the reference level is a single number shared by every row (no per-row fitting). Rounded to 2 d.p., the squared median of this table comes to 1.02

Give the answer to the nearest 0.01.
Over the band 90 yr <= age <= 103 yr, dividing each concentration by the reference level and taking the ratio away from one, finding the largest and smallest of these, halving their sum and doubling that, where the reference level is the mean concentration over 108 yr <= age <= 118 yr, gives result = 0.12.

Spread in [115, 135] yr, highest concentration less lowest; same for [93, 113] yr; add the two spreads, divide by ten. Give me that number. 2.27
